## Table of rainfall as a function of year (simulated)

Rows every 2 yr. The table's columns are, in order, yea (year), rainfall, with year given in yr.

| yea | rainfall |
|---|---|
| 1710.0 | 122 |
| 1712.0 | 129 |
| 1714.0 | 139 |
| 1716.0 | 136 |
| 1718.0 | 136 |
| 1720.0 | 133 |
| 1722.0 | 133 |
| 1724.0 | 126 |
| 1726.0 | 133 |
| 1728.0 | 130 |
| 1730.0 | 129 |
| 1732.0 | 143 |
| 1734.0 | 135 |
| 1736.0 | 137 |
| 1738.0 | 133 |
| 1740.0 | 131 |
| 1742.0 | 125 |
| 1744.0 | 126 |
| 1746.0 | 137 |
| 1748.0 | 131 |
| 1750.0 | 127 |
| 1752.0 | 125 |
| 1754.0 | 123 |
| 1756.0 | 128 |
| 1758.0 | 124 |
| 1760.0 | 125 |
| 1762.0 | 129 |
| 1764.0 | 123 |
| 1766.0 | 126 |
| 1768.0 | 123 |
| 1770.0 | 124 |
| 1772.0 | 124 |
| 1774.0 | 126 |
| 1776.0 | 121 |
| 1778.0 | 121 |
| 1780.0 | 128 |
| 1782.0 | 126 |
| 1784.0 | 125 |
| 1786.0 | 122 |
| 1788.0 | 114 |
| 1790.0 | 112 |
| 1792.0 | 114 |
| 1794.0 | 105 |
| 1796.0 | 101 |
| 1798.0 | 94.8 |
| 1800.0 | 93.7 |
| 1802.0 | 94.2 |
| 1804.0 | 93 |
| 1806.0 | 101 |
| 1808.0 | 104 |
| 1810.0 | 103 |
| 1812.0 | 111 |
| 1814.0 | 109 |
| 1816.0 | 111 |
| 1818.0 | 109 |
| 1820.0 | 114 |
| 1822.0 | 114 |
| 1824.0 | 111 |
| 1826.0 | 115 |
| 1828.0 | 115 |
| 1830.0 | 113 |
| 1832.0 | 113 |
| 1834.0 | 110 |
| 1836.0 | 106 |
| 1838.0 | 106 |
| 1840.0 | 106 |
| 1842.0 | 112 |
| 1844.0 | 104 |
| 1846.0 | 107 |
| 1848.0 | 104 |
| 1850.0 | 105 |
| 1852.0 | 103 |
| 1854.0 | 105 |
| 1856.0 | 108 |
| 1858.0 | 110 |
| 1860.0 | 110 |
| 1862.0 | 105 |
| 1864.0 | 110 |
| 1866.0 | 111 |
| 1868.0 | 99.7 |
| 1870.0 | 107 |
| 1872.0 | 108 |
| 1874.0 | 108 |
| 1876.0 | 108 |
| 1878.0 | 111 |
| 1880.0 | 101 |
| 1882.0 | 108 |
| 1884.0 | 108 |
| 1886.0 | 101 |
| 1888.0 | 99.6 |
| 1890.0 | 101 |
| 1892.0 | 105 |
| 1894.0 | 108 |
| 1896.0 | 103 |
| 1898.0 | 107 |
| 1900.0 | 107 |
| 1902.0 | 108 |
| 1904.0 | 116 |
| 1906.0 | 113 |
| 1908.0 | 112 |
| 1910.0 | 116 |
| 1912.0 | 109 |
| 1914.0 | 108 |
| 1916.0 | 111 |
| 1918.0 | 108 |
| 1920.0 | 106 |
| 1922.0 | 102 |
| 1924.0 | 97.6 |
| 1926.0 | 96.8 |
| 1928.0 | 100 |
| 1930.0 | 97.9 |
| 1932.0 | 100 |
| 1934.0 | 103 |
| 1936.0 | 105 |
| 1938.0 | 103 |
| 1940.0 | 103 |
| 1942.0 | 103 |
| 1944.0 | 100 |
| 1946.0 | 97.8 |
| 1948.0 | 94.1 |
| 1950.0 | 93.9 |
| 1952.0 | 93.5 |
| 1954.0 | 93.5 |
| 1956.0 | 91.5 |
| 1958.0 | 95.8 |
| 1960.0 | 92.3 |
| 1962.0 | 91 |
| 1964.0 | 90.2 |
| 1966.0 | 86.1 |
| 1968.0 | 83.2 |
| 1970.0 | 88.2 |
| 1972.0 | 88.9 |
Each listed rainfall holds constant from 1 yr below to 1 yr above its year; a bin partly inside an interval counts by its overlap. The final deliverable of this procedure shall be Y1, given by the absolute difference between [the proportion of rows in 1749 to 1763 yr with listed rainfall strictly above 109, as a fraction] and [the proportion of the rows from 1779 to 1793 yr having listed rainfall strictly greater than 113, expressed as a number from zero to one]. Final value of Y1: 0.1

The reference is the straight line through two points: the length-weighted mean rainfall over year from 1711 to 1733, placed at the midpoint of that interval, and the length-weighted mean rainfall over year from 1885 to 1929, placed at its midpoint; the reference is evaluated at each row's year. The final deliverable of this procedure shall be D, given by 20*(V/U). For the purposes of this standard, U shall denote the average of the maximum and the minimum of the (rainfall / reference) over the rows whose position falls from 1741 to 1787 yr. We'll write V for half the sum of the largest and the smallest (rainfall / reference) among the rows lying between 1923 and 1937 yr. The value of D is 19.6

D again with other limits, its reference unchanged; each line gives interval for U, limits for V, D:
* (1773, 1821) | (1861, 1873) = 21.0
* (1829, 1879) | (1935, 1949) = 20.8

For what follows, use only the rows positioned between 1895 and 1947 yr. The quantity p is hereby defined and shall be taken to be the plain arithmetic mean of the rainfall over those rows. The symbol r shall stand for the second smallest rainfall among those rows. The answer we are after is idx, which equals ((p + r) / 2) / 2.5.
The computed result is 40.5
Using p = 105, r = 97.6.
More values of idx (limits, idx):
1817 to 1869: 42.3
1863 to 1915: 41.4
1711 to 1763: 51.0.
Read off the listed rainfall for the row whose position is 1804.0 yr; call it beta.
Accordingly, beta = 93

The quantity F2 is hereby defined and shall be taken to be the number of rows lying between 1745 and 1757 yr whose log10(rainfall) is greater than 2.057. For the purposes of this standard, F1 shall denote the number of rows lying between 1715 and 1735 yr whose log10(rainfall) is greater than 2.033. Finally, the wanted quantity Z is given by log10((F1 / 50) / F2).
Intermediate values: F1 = 10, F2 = 6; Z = -1.48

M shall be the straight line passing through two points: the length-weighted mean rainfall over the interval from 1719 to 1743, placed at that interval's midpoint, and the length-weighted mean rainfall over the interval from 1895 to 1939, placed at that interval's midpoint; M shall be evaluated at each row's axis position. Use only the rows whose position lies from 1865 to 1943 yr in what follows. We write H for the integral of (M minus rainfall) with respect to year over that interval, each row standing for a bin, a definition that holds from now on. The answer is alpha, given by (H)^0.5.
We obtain 12.8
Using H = 163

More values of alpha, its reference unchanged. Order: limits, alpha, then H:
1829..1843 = 10.6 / 112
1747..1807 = 22.4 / 500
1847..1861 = 10.9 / 118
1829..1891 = 21.2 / 450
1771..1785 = 4.1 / 17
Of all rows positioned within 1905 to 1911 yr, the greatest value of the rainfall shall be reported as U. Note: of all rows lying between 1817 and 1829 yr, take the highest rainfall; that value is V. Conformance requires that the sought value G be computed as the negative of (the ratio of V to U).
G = -1.0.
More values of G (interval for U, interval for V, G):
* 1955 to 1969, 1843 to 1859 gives -1.1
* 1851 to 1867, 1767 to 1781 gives -1.2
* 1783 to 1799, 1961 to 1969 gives -0.7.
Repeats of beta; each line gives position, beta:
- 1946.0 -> 97.8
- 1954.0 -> 93.5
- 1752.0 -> 125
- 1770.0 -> 124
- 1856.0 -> 108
